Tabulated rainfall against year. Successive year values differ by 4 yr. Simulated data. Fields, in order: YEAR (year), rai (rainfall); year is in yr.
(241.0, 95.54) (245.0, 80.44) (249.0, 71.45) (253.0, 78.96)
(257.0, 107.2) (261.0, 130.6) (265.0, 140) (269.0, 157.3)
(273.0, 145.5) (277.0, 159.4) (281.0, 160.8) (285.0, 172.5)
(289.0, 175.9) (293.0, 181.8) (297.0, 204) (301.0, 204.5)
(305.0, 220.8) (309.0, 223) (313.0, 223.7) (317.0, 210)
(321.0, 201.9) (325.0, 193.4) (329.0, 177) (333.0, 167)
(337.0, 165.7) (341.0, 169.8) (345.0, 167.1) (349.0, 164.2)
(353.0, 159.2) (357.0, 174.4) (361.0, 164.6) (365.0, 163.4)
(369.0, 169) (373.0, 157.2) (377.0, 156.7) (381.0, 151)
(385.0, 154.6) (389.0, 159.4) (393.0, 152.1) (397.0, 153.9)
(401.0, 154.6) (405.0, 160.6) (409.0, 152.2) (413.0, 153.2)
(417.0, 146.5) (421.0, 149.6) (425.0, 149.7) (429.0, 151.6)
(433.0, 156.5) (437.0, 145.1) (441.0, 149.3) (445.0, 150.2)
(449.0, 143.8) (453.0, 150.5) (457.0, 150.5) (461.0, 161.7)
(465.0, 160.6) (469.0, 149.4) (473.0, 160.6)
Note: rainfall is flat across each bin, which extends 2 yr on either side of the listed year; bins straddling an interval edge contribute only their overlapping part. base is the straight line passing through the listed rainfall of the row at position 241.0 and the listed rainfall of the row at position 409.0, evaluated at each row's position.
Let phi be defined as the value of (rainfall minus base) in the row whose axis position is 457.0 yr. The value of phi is -18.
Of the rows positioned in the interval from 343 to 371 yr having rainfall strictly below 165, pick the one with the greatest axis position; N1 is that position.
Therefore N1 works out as 365.0 yr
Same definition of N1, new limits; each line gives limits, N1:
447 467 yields 465.0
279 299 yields 281.0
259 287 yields 281.0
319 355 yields 353.0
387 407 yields 405.0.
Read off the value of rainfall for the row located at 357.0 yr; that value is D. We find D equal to 174.4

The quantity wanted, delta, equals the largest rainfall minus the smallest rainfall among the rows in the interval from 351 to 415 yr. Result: 23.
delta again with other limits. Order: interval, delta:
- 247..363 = 152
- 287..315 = 48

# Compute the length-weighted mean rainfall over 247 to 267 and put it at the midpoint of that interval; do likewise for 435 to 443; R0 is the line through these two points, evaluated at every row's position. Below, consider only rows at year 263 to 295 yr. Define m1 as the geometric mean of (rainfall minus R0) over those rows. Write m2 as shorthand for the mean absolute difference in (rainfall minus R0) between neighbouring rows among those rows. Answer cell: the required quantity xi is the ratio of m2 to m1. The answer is 0.18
